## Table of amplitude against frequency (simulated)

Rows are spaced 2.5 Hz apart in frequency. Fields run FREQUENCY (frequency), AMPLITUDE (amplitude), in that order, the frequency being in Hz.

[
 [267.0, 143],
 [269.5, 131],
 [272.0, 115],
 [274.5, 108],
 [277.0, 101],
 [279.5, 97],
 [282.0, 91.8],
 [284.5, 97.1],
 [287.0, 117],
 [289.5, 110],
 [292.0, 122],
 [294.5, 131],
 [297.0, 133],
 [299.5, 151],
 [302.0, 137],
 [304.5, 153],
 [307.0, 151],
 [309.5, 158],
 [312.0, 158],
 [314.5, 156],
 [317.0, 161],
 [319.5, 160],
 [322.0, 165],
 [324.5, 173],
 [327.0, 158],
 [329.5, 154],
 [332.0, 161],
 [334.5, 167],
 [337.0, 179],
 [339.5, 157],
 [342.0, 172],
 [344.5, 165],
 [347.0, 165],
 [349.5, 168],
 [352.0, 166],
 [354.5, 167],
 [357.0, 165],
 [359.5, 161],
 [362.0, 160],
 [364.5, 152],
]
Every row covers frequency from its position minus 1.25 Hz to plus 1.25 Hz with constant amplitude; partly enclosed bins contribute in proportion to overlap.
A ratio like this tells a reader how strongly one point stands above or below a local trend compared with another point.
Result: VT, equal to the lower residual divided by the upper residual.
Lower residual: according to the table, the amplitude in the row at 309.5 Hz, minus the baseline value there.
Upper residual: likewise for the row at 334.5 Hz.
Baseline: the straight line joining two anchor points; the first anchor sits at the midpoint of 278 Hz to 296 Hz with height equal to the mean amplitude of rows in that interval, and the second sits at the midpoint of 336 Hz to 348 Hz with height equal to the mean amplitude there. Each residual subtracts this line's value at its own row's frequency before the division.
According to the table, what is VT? 3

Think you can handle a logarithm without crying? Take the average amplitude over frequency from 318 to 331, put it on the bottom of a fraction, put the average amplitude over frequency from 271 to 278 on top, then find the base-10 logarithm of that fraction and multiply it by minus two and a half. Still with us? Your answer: 0.44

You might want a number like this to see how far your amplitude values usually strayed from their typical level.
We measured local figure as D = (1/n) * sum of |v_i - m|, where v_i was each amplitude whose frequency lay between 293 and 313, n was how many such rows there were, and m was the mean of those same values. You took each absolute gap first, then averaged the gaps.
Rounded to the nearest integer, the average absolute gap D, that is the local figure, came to 10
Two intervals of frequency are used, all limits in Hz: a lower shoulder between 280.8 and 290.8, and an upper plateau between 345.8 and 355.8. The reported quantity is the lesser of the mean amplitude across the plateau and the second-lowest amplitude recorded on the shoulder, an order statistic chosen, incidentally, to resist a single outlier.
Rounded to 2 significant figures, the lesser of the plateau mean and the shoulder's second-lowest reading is 97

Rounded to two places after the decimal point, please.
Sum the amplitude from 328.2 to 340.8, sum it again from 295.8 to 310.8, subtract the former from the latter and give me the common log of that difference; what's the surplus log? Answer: 1.81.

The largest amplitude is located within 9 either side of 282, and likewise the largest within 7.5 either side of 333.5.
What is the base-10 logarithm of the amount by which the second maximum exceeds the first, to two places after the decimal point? 1.79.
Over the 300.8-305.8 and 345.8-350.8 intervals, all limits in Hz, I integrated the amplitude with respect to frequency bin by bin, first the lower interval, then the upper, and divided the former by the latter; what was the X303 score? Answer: 0.87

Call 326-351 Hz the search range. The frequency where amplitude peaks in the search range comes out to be 337.0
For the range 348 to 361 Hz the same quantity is 349.5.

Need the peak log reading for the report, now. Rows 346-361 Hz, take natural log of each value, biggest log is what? 5.12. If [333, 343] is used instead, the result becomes 5.19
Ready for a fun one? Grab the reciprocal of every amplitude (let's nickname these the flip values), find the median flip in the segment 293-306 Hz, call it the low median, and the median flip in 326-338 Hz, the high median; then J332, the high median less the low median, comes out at -0.0011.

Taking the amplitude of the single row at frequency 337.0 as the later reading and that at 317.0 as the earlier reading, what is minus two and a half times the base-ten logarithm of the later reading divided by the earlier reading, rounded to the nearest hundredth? -0.12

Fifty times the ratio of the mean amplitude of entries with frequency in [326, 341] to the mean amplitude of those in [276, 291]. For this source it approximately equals 79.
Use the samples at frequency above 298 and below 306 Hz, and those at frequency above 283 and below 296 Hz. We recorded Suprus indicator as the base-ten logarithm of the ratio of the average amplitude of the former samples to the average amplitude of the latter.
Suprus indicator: 0.105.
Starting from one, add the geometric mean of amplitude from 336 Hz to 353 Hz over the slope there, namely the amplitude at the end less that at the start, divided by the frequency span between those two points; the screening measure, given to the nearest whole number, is -192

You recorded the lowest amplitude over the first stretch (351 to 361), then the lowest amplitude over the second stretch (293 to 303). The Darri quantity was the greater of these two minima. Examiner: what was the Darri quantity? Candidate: 161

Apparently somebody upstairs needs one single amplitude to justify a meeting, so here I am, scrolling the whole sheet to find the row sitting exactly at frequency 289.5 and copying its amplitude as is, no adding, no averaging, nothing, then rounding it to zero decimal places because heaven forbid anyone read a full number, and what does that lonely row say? 110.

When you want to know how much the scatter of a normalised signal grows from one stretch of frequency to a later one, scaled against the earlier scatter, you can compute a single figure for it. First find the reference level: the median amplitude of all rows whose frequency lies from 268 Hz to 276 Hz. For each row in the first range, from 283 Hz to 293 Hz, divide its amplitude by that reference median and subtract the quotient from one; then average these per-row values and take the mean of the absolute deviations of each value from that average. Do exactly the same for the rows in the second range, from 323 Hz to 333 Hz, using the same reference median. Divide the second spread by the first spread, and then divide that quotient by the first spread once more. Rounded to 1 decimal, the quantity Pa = 10.4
